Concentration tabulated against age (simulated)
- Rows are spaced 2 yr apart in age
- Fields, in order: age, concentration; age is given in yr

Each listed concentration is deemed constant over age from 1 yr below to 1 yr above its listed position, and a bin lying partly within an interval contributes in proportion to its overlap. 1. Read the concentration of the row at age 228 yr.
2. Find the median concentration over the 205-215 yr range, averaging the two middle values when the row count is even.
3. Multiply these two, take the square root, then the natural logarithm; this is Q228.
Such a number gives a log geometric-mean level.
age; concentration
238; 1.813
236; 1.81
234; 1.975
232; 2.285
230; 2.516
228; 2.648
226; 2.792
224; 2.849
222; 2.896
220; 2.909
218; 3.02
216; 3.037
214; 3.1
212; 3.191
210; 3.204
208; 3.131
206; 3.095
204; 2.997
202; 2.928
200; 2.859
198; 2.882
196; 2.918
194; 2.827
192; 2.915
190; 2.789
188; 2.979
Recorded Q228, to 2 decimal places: 1.06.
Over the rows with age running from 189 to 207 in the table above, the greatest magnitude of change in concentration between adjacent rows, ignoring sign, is 0.13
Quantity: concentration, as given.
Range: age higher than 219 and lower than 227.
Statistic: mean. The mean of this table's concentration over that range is 2.86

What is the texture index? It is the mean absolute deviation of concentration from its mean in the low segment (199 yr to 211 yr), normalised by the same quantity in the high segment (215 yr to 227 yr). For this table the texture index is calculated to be 1.5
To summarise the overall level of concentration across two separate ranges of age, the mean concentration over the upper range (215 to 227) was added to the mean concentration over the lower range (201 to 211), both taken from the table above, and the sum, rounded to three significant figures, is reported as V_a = 5.99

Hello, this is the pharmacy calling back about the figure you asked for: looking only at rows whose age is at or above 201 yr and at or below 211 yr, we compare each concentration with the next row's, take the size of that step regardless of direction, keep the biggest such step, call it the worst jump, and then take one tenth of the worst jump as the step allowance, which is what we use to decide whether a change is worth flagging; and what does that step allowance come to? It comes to 0.010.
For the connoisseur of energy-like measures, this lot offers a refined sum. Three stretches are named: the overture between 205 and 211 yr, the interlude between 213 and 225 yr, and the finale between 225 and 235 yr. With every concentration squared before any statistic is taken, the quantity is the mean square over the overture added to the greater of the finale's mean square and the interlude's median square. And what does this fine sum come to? 18.7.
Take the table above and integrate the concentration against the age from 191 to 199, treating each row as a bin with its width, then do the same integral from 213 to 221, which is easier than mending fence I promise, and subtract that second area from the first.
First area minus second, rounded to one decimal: -1.0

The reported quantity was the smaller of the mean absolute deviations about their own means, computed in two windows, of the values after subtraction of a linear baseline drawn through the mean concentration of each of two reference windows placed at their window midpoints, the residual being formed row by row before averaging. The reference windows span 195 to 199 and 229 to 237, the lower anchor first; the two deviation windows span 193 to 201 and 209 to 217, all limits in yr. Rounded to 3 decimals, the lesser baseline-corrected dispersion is 0.023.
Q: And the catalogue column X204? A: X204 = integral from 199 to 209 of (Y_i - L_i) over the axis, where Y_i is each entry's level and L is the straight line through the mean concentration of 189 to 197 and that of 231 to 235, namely 3.4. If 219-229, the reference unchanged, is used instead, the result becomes 5.2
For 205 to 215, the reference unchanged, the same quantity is 5.9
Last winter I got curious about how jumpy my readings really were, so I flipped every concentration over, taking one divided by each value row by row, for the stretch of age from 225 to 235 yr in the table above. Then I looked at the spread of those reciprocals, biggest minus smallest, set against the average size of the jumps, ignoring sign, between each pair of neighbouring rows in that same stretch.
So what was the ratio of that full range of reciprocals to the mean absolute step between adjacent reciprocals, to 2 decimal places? 4.00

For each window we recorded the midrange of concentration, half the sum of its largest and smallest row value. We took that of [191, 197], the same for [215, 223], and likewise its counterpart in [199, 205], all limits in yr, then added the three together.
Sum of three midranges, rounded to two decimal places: 8.77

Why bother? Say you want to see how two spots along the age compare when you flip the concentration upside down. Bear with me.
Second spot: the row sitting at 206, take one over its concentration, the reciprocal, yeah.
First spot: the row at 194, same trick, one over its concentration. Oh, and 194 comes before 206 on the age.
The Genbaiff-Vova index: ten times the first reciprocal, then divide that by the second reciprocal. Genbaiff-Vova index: 10.9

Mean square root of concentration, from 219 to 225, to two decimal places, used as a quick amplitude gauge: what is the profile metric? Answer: 1.70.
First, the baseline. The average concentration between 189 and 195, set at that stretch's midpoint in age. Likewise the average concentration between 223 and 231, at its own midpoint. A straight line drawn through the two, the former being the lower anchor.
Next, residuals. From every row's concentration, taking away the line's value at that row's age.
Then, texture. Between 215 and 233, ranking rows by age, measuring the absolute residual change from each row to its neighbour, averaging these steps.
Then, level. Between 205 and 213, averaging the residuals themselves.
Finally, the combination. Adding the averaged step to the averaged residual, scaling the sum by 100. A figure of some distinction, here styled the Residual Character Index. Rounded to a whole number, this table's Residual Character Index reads 47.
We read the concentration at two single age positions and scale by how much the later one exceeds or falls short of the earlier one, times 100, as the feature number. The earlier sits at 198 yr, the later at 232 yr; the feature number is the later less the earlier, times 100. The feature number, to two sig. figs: -60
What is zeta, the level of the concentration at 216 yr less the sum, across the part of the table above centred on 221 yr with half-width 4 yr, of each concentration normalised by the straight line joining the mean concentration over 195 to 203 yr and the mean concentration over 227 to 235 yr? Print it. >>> -1.59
